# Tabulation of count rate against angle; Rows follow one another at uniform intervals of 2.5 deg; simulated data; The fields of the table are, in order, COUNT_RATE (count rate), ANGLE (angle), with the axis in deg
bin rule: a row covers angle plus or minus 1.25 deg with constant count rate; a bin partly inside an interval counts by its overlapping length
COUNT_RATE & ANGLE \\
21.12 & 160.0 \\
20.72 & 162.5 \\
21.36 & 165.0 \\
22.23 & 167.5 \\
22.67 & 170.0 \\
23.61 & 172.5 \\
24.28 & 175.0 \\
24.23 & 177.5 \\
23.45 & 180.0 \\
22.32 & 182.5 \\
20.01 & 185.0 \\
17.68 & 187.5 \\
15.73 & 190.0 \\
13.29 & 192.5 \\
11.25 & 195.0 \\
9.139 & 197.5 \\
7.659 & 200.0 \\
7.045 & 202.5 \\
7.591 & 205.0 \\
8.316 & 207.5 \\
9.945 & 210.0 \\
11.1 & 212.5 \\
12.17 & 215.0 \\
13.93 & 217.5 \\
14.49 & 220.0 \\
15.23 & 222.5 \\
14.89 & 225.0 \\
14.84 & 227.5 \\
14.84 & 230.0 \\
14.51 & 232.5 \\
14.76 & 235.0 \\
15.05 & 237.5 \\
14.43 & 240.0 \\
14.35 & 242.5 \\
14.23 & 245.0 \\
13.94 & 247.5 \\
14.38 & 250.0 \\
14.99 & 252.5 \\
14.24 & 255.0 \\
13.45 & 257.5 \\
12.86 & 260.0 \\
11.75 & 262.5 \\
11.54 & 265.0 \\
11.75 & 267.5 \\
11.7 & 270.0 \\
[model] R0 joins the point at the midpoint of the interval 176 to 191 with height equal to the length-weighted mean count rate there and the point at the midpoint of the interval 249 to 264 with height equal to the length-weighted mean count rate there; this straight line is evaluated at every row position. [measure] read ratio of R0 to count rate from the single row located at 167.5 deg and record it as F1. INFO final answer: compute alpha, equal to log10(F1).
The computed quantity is 0.001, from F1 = 1.00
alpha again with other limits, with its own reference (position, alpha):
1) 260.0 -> 0.012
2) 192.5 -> 0.174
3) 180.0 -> -0.047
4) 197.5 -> 0.326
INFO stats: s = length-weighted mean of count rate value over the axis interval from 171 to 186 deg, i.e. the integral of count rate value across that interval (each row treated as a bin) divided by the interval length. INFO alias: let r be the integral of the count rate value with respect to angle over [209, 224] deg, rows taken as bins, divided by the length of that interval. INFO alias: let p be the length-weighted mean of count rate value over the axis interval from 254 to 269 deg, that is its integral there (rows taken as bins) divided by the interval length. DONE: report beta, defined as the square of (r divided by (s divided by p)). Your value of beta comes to 49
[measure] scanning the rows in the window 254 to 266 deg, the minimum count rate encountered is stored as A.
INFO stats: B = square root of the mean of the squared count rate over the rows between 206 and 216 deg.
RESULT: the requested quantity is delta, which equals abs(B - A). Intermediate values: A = 11.54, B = 10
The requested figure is 1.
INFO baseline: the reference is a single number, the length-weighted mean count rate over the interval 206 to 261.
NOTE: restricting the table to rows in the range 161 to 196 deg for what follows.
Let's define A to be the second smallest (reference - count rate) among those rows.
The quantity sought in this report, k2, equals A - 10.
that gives -20.6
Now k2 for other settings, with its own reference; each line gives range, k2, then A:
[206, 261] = -11.4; -1.4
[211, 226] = -11.2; -1.2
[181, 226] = -16.4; -6.4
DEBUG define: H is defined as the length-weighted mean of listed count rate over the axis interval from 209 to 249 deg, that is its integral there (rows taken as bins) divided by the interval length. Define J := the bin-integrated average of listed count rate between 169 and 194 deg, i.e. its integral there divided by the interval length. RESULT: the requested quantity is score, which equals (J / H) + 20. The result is 21.48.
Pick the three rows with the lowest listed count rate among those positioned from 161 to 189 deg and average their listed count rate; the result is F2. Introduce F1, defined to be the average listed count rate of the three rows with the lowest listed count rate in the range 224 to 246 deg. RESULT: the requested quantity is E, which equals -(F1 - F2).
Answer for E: 5.1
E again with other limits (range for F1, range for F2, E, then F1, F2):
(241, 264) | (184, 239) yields -5.3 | 12.7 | 7.4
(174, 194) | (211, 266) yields -4.1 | 15.6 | 11.5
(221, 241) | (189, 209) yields -7.1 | 14.6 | 7.4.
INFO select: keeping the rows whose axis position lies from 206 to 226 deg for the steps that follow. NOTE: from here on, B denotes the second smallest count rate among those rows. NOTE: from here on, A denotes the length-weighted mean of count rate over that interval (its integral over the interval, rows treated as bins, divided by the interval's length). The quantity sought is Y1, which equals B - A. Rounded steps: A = 12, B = 9.945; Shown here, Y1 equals -2.5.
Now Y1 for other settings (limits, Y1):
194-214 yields -1.4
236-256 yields -0.2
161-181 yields -1.4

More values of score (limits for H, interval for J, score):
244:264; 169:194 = 21.50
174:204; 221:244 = 20.91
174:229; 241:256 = 20.99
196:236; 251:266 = 21.11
